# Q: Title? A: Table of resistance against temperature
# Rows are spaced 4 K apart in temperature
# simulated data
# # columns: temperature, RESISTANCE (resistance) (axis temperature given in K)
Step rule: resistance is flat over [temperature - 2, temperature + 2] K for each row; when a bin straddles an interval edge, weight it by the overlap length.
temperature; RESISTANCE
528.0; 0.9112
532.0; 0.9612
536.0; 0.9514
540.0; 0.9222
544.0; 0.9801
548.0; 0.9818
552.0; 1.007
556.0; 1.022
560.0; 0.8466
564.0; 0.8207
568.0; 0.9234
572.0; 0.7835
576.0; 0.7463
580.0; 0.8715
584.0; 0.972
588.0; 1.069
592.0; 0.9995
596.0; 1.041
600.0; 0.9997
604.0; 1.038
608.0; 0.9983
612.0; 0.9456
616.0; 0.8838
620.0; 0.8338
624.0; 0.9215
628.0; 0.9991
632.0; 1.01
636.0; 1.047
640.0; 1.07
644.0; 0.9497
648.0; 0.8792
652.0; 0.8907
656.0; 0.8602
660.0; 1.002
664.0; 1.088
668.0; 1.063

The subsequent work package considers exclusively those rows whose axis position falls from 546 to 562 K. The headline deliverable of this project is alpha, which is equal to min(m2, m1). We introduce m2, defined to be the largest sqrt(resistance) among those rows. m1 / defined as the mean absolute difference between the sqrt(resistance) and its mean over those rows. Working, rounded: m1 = 0.0306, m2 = 1.01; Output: 0.031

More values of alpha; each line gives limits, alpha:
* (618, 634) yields 0.033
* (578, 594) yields 0.029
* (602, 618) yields 0.026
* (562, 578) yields 0.029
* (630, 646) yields 0.020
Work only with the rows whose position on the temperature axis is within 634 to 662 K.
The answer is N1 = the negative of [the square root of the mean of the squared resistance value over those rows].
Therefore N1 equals -0.96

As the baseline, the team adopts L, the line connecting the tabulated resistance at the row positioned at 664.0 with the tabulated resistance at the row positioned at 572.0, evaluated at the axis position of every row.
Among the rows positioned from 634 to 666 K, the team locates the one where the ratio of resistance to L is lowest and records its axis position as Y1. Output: 656.0 K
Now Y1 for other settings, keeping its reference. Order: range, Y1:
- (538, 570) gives 564.0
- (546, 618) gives 576.0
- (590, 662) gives 656.0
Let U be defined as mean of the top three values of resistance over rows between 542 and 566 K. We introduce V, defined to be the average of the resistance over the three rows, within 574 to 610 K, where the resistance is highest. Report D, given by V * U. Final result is 1.05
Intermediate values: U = 1.00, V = 1.05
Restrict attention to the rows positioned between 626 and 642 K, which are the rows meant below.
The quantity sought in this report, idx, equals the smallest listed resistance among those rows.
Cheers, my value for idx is 0.9991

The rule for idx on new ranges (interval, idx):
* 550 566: 0.8207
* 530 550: 0.9222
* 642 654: 0.8792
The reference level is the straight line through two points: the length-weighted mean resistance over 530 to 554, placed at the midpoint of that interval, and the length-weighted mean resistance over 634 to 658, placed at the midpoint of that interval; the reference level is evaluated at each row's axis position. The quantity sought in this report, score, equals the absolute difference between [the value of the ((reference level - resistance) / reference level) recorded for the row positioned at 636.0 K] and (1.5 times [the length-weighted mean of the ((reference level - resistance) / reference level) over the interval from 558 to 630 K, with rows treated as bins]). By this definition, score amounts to 0.149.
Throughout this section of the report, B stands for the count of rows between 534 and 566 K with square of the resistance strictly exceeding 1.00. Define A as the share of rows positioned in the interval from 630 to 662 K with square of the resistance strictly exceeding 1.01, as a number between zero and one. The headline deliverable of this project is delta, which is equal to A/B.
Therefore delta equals 0.19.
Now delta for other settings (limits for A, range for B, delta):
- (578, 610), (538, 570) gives 0.19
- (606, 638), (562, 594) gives 0.25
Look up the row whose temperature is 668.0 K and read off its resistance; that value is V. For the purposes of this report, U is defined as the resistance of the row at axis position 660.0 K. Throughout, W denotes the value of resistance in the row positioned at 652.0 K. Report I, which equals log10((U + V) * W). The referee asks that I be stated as 0.265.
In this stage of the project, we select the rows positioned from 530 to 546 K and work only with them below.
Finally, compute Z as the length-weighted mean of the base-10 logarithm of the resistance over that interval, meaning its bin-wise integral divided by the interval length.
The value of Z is -0.021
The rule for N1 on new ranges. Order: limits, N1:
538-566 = -0.94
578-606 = -1.00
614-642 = -0.97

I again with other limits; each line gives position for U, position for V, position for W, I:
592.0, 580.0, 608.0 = 0.271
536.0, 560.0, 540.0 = 0.220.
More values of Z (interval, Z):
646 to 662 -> -0.043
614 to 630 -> -0.042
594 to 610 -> 0.008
